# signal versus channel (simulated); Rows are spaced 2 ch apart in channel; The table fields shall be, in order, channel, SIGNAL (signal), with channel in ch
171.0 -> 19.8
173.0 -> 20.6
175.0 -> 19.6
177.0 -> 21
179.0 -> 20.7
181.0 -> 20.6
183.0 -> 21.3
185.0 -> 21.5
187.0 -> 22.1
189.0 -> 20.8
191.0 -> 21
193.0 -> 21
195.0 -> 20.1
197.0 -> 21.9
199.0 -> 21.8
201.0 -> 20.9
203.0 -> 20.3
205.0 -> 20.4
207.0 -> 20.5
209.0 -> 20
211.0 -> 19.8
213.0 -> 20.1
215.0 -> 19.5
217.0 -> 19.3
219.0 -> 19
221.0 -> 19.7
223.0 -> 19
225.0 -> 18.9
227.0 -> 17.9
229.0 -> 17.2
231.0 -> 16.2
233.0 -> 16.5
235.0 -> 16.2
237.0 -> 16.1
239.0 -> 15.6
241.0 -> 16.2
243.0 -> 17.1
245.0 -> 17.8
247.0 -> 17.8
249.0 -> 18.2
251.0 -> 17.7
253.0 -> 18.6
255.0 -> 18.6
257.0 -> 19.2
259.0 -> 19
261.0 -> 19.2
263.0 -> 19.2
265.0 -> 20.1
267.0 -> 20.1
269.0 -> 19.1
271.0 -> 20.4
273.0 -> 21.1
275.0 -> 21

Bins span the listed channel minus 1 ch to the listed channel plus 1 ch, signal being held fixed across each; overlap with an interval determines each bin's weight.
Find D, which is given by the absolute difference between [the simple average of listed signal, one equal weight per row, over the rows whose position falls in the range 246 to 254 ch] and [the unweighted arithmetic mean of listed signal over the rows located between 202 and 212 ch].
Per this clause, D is 2.1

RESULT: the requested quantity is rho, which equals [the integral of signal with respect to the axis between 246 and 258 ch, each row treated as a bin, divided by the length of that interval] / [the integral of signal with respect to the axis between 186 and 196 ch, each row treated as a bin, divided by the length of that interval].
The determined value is 0.87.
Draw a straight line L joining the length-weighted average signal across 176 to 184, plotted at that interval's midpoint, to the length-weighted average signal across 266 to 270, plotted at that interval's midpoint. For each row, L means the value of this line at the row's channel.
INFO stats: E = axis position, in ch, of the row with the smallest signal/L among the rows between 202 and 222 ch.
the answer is 219.0 ch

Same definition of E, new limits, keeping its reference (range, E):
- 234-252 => 239.0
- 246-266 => 251.0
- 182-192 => 189.0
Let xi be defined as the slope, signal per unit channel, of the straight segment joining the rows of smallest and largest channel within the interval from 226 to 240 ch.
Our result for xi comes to -0.19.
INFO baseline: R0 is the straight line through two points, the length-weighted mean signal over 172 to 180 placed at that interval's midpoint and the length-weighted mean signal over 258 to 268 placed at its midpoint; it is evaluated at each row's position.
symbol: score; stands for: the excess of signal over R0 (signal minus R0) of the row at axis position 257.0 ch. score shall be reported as -0.4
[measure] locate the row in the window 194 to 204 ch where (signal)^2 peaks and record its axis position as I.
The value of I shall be 197.0 ch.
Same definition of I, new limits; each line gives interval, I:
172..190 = 187.0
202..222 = 207.0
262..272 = 271.0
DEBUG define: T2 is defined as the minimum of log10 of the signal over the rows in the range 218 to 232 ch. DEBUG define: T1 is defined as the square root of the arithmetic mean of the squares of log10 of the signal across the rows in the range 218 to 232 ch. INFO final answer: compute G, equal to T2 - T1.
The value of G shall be -0.052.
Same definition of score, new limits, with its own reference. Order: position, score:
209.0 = -0.1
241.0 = -3.6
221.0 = -0.3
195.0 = -0.2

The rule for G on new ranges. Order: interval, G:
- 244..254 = -0.008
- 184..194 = -0.010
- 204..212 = -0.008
